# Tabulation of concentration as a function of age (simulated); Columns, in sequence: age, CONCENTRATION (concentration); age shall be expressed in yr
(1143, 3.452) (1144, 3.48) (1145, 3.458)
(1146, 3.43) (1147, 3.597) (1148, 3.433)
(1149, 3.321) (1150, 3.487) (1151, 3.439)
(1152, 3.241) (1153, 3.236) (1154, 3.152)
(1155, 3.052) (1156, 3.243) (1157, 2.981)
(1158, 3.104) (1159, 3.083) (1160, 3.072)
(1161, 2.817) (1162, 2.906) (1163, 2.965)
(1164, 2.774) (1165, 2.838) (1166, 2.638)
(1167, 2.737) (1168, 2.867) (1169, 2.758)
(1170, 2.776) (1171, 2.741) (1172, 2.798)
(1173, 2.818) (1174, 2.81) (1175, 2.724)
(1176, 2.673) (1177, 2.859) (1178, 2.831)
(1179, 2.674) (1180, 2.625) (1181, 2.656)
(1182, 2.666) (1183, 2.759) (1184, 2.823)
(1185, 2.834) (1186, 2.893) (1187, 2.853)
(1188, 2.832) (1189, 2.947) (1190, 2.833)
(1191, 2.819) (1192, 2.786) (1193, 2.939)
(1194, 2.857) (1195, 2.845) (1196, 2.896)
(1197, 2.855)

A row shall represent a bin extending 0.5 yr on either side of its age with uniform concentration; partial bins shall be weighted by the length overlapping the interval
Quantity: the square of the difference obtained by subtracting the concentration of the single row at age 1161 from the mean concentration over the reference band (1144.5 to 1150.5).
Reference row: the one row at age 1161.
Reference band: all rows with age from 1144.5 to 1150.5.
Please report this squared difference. 0.41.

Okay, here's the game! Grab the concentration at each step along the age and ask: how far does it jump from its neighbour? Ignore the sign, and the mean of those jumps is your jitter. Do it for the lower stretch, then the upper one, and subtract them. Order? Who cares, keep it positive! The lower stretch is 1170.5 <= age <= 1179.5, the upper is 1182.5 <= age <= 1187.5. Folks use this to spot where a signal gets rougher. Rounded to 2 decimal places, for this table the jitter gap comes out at 0.03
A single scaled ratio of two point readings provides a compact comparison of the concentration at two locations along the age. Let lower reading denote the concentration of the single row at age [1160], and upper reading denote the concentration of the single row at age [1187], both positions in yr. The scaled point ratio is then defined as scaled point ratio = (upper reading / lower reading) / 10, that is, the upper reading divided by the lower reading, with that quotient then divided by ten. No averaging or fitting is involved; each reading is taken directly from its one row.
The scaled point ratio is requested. 0.093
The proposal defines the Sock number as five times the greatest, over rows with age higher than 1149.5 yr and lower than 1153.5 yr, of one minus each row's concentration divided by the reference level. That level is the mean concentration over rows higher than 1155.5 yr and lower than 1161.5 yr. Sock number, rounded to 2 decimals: -0.30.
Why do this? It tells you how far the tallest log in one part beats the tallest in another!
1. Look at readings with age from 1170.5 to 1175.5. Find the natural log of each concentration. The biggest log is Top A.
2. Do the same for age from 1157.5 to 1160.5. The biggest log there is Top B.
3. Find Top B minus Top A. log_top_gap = 0.10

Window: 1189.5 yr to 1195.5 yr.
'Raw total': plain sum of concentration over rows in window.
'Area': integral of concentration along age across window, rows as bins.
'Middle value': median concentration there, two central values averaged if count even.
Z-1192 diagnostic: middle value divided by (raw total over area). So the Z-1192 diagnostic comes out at 2.84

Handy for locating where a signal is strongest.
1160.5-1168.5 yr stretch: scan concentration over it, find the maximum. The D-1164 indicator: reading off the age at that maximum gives 1163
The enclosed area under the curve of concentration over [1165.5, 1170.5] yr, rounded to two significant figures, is 14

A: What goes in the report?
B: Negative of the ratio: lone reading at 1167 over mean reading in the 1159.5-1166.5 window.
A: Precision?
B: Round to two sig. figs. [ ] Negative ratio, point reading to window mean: -0.96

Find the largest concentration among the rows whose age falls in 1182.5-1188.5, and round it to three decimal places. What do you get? 2.893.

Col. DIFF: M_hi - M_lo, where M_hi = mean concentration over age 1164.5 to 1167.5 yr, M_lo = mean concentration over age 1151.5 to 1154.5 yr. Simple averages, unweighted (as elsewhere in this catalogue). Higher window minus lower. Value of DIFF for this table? -0.47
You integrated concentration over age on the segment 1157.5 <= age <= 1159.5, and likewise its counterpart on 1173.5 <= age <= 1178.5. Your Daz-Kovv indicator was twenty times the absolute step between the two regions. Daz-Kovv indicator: 154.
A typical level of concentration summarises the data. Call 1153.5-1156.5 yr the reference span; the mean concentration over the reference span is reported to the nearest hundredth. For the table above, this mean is 3.15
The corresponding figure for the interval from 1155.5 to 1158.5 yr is 3.11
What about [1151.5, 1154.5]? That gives 3.21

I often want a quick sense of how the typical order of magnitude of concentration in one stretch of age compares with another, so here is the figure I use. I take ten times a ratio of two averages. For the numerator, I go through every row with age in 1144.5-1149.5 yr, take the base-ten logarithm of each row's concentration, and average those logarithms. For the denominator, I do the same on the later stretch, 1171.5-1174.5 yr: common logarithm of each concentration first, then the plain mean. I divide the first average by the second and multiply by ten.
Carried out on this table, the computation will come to 12.0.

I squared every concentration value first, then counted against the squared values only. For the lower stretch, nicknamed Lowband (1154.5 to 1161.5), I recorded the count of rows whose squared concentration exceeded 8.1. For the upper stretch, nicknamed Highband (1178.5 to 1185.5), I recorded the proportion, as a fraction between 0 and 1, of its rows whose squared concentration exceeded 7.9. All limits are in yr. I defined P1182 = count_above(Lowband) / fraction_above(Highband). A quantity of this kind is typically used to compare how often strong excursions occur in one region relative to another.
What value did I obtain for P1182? 21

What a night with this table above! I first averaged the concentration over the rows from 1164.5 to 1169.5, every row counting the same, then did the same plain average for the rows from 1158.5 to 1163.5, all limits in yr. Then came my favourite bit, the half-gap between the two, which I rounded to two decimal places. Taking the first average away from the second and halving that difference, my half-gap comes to 0.10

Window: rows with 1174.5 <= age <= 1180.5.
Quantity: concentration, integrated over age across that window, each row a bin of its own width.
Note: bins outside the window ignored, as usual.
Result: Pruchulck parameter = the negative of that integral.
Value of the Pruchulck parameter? -16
